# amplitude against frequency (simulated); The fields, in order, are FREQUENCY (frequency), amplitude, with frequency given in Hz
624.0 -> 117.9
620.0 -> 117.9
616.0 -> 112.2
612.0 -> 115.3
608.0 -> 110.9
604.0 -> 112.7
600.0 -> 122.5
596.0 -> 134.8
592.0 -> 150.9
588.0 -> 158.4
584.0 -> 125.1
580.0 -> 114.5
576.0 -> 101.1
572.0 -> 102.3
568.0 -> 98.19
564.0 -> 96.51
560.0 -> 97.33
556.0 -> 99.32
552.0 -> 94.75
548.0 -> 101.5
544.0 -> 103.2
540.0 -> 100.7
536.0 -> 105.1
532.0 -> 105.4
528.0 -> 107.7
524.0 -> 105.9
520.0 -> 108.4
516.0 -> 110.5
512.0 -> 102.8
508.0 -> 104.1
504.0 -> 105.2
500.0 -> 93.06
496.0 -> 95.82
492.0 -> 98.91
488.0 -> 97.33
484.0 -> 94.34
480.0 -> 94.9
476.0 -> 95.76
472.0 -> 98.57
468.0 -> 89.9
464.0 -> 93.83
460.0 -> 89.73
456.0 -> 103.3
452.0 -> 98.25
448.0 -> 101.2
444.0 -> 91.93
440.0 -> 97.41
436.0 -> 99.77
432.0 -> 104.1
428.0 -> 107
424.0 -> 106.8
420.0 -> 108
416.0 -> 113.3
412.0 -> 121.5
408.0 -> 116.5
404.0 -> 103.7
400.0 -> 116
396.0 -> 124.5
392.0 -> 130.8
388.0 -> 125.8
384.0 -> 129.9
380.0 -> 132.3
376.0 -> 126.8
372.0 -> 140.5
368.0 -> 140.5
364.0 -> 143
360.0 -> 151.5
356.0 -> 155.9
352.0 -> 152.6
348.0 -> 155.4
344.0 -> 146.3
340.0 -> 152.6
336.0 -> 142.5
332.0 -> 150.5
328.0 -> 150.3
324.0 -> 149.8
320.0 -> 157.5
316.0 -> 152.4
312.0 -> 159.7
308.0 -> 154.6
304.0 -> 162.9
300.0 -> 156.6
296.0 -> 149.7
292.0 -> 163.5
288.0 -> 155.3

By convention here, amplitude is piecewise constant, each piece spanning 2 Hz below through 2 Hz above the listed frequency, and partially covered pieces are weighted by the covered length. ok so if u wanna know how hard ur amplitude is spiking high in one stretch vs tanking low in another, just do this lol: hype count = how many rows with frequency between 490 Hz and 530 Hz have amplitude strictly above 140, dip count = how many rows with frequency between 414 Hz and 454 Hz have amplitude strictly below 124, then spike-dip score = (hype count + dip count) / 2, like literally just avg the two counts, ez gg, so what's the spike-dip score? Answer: 5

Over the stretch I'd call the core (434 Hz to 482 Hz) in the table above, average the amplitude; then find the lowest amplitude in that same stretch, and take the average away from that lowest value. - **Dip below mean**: -6.5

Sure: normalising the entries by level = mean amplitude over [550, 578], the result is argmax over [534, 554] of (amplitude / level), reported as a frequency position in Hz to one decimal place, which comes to 536.0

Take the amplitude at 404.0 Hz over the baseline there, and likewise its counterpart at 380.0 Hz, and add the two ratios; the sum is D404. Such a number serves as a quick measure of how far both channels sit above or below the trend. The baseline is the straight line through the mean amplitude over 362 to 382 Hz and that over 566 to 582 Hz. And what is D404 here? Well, 1.8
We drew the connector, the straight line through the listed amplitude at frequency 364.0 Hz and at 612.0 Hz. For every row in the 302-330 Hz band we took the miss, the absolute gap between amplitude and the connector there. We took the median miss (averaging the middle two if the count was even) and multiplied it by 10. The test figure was 53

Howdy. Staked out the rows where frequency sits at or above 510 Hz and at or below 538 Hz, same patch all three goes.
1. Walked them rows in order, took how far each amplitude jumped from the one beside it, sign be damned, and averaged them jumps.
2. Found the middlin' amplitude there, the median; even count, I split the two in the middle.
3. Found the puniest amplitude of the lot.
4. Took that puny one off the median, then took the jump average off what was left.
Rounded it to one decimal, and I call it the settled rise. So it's 0.3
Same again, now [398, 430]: 0.5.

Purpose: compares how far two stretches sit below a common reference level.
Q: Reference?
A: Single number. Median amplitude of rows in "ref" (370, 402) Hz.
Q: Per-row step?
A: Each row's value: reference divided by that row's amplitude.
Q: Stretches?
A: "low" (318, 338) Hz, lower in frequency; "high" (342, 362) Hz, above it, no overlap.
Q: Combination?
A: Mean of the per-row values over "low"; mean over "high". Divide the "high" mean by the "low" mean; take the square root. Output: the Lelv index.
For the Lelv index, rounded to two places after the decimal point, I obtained 0.99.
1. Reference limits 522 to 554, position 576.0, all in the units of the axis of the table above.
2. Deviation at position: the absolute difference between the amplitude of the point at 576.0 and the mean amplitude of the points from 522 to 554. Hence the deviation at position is 1.9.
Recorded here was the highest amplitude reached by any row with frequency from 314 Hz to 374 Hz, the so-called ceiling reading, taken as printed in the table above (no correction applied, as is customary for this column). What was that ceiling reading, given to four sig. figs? 157.5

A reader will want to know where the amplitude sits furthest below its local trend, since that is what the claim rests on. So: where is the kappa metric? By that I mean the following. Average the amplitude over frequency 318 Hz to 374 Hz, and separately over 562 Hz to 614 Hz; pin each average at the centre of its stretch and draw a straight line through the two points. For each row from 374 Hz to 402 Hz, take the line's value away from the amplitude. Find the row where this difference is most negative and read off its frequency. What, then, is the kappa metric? 400.0 Hz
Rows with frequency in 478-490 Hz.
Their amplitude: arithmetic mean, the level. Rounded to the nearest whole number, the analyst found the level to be 96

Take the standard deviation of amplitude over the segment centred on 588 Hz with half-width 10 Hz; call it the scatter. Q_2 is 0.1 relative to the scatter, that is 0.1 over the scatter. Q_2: 0.006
